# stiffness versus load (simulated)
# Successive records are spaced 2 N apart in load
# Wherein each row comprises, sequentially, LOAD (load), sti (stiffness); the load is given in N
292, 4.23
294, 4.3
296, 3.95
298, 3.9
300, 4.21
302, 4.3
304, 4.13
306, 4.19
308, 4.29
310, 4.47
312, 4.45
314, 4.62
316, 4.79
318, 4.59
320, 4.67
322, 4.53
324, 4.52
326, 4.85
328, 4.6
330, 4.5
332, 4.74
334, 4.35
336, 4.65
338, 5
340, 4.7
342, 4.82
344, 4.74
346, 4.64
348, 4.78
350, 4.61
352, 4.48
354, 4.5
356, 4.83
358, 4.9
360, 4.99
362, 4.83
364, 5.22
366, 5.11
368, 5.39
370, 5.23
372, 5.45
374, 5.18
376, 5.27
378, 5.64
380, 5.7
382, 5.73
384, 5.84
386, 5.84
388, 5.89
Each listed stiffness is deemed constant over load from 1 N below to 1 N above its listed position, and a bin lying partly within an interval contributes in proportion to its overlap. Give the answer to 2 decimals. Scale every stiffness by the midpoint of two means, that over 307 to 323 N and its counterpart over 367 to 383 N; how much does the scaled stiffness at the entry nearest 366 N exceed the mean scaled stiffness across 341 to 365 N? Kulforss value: 0.07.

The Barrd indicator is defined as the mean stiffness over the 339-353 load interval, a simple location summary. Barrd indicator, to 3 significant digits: 4.68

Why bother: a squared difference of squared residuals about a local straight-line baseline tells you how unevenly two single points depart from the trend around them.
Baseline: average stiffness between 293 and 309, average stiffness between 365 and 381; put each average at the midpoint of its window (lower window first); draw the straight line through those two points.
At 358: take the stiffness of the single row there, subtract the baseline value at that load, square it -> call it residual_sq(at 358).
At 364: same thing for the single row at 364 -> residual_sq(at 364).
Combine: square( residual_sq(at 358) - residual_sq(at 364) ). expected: 0.0023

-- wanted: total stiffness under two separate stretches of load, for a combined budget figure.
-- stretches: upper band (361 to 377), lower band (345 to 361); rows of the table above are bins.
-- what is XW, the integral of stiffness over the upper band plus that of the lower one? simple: 159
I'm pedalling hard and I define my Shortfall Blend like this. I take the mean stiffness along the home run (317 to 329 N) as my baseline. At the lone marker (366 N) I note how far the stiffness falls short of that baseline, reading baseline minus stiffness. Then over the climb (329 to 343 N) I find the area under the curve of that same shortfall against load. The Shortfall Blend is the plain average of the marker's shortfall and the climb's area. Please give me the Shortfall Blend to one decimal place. -0.6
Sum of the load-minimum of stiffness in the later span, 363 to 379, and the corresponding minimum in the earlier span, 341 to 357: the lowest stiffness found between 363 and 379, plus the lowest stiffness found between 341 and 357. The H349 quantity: 9.6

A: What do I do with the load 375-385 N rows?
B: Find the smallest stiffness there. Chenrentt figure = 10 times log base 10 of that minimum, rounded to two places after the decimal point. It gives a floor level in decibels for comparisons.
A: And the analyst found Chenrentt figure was 7.22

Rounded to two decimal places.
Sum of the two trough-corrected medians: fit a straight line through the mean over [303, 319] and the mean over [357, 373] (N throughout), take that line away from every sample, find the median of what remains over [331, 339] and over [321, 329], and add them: -0.10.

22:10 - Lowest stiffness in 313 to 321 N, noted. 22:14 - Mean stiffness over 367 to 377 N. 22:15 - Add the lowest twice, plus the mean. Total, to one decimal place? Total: 14.5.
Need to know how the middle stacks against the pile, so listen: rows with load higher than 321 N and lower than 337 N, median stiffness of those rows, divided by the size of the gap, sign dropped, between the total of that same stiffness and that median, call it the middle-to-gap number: 0.142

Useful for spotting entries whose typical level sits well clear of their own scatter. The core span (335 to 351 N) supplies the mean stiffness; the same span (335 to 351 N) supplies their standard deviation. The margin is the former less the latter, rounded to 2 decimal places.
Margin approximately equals 4.62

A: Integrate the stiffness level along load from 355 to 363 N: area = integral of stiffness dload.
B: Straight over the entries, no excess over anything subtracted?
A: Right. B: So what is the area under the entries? 39.1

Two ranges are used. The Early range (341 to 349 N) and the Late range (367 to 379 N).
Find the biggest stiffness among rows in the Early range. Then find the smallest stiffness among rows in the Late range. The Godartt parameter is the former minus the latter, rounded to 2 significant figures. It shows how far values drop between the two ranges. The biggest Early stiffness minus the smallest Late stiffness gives -0.36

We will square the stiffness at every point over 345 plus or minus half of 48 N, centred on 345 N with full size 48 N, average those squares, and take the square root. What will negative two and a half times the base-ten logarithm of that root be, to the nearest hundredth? -1.70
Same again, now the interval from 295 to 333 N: -1.62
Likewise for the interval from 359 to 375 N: -1.79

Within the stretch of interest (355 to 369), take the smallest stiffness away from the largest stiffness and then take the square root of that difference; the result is 0.75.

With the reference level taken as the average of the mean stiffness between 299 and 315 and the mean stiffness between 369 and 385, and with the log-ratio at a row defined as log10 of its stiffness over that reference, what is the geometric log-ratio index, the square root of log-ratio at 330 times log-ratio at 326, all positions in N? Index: 0.015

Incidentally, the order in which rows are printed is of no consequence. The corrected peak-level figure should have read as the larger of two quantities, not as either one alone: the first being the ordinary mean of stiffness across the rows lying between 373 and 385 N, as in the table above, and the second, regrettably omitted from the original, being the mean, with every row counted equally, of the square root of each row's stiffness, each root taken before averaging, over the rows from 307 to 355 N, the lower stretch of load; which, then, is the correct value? 5.6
